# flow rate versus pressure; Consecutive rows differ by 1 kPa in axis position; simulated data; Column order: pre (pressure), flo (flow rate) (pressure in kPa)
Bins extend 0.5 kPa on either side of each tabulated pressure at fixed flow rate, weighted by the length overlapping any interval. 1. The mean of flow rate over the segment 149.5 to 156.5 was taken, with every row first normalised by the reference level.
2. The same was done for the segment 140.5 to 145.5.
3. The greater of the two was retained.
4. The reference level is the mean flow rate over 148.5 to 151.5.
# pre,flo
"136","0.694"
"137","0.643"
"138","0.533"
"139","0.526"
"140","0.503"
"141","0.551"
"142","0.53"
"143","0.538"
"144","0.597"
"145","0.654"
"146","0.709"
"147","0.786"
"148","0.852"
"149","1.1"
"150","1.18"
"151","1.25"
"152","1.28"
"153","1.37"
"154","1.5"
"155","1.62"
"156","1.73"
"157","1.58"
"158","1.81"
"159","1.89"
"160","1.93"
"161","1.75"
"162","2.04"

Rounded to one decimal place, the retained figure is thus 1.2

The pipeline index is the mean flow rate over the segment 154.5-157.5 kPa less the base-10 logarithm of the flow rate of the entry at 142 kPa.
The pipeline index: 1.92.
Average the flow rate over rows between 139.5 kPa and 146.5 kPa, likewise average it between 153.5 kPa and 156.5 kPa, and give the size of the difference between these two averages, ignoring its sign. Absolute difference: 1.03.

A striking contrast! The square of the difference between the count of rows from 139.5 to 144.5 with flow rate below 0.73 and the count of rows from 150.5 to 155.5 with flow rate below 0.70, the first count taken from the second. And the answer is 25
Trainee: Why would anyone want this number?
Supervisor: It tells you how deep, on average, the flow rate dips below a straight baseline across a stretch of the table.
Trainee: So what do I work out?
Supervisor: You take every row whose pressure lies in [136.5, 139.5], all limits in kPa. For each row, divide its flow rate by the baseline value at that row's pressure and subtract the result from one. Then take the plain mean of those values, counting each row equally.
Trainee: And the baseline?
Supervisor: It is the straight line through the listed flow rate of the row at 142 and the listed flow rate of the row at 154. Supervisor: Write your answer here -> -2.17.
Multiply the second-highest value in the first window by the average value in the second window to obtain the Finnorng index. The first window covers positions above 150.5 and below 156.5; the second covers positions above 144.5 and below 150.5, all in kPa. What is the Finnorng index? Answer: 1.43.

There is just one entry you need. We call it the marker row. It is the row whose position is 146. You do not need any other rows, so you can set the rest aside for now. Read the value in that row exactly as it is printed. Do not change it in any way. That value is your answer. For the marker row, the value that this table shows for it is 0.709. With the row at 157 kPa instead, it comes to 1.58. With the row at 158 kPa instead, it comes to 1.81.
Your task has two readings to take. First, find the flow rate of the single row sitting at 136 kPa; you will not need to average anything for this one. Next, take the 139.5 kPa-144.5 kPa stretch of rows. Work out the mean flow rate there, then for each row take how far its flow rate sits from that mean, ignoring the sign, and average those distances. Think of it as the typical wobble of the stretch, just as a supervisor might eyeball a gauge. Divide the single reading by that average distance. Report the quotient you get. 28.7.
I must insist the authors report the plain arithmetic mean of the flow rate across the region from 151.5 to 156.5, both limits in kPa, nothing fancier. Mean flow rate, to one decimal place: 1.5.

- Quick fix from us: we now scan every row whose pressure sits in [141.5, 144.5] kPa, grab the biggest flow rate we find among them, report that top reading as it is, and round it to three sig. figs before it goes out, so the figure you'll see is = 0.597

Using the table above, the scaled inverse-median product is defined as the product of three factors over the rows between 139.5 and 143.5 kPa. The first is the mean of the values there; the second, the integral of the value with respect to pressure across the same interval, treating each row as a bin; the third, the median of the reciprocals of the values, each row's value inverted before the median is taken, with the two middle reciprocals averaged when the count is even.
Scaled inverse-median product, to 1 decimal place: 2.1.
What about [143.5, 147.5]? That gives 2.8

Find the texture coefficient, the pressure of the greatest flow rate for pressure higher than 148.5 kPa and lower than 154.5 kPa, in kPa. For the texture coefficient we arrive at 154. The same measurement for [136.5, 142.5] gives 137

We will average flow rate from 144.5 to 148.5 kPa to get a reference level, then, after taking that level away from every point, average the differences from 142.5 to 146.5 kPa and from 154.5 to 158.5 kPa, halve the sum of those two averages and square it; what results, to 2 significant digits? 0.16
